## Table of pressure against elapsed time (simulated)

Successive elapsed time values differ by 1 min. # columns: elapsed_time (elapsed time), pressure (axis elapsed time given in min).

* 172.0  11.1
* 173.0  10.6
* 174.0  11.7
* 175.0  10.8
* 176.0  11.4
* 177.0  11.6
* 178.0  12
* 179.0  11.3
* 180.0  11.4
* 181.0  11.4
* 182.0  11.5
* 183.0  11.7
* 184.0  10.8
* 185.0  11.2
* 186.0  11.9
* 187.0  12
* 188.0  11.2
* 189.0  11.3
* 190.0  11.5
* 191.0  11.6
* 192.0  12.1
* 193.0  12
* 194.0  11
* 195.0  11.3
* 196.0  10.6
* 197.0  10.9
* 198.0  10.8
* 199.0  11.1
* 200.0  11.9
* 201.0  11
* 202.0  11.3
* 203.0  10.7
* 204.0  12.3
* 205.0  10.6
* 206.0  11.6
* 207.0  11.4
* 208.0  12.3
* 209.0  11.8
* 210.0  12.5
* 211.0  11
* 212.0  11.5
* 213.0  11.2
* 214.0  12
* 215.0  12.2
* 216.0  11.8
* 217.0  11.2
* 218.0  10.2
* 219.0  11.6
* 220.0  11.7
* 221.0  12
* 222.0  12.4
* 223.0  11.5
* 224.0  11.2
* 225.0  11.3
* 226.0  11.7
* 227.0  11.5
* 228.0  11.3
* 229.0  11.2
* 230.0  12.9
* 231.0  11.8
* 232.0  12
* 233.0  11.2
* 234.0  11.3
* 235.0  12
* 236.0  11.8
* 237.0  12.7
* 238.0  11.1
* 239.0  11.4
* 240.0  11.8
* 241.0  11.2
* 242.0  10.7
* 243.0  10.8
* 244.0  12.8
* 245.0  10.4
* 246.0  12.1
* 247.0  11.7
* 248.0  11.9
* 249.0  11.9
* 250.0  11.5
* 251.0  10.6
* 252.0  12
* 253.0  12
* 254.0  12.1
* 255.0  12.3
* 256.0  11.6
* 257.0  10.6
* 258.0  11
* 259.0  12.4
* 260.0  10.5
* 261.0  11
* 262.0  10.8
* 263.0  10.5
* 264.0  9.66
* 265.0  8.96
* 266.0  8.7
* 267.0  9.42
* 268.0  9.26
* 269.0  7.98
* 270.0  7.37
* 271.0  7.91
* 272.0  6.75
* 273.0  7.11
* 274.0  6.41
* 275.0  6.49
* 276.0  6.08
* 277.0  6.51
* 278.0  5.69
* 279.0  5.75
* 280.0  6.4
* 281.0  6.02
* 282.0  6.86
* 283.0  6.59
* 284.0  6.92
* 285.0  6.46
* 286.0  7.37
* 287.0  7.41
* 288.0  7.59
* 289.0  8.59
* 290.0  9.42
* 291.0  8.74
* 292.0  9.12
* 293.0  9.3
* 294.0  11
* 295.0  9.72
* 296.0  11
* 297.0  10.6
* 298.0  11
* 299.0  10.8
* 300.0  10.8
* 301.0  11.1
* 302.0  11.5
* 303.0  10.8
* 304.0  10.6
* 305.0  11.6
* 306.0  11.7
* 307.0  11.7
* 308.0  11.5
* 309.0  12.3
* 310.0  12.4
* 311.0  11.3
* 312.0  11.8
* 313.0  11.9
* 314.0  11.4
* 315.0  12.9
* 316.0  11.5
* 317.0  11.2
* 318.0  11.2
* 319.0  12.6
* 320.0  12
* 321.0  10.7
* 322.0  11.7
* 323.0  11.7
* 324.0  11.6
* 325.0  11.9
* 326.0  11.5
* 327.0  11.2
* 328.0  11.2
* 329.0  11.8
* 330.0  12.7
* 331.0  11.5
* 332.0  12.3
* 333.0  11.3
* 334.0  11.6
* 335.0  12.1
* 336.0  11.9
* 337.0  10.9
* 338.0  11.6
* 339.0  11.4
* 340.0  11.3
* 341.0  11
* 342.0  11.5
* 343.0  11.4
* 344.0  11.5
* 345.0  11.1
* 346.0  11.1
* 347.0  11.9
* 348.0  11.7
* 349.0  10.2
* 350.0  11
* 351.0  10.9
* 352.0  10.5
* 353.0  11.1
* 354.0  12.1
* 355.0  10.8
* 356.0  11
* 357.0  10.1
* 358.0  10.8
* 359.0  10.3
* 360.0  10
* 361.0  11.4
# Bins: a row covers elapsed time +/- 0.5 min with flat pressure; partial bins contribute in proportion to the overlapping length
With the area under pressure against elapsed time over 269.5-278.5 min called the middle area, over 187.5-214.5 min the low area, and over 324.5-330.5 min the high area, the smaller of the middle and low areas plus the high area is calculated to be 131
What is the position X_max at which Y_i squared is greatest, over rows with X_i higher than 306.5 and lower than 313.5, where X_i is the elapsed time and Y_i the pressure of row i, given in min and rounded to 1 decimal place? 310.0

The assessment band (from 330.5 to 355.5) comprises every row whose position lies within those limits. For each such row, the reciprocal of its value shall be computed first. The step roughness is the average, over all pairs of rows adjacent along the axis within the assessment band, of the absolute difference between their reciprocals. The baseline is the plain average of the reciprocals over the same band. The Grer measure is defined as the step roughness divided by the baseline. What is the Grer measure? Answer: 0.048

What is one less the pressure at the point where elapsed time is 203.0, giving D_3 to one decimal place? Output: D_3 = -9.7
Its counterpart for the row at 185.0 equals -10.2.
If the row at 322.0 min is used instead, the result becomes -10.7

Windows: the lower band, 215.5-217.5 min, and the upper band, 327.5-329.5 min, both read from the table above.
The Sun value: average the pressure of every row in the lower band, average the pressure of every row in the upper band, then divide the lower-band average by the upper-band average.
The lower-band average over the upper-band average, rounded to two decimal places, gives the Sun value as 1.00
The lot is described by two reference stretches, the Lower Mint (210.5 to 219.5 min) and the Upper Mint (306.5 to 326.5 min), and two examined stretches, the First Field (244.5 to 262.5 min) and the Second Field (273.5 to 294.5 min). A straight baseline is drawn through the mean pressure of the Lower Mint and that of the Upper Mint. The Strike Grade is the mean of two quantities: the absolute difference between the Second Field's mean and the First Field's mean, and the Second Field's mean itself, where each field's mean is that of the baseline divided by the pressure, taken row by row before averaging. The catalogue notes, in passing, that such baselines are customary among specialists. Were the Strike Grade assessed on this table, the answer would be 1.13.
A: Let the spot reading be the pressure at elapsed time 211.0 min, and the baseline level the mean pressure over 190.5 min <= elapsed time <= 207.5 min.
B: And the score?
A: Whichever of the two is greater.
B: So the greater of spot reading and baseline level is 11.3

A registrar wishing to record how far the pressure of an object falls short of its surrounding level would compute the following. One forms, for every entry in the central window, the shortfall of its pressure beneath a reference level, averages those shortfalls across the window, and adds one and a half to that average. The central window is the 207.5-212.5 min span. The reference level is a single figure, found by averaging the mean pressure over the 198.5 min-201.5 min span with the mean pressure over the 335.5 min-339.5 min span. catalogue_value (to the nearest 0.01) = 1.07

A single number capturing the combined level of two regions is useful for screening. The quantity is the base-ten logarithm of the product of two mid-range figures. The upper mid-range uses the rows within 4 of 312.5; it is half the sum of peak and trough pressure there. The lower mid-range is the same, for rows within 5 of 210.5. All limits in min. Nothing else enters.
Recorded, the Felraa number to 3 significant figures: 2.15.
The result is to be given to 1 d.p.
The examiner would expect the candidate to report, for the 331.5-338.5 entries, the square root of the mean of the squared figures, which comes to 11.7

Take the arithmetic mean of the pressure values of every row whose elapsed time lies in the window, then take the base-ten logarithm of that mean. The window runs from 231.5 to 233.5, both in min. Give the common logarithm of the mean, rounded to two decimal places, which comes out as 1.06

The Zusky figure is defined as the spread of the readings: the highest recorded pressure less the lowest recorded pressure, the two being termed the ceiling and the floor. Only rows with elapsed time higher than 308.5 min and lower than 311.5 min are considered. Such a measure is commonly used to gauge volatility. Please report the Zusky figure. 1.10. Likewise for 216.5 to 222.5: 2.20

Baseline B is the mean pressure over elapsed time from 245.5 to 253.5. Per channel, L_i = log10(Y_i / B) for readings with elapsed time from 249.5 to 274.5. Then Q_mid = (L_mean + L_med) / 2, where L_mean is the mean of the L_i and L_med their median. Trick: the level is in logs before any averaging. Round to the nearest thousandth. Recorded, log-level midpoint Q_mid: -0.063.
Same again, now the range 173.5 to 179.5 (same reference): -0.009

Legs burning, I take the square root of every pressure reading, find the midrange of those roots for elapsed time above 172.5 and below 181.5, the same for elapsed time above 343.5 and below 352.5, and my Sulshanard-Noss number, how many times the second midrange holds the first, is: 0.99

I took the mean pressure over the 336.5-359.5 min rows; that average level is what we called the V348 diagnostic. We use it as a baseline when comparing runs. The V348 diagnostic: 11.1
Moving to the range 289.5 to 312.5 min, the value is 10.9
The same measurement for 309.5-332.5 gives 11.7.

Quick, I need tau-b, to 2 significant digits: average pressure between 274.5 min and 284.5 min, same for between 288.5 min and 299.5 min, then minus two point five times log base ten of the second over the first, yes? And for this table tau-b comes -0.49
